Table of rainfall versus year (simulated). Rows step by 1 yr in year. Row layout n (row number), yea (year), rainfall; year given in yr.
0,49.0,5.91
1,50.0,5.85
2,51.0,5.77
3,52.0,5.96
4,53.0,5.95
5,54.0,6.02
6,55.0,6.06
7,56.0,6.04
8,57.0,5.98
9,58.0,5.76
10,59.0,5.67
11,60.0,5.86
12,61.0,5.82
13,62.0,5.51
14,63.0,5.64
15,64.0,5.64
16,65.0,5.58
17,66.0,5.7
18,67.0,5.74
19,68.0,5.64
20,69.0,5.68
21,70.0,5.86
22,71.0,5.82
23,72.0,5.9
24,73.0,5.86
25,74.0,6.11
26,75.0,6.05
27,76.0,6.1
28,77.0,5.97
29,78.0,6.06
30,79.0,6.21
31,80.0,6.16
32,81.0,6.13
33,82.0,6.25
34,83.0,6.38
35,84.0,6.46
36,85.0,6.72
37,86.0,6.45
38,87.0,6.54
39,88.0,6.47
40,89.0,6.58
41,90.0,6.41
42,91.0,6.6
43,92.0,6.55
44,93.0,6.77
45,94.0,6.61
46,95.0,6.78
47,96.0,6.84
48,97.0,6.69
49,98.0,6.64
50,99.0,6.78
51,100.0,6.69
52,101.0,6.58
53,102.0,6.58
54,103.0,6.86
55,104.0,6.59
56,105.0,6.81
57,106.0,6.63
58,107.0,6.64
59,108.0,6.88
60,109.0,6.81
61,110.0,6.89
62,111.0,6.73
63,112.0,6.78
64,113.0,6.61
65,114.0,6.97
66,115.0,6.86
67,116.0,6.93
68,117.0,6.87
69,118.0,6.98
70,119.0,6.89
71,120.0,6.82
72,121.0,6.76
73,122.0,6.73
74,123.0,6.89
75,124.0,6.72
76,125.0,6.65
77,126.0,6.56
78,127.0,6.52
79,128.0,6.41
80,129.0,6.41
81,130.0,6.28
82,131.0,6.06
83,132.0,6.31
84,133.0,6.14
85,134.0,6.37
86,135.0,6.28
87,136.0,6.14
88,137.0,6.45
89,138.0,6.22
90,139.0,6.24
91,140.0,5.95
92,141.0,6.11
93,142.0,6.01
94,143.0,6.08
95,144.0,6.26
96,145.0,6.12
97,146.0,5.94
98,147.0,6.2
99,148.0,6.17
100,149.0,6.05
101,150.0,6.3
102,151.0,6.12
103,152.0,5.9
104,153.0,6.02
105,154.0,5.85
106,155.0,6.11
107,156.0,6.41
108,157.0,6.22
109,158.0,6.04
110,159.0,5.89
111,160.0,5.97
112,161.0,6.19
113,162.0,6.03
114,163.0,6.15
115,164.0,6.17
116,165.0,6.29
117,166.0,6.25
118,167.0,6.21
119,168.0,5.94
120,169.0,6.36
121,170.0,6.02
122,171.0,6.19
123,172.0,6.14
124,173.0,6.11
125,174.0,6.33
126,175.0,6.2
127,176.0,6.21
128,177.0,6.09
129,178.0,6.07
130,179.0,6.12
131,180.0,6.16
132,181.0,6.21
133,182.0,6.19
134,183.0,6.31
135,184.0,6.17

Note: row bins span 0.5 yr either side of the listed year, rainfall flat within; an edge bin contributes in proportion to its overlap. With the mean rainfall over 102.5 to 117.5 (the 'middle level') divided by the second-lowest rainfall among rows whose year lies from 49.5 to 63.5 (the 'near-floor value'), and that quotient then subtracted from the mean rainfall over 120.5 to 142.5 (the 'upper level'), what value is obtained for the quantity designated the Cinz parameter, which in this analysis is 5.17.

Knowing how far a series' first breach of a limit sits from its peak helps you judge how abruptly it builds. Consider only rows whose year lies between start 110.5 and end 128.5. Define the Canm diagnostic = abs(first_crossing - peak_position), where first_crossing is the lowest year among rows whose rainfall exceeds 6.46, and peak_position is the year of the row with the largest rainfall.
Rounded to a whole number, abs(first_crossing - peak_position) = 7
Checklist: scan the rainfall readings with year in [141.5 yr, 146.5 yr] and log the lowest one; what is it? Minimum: 5.94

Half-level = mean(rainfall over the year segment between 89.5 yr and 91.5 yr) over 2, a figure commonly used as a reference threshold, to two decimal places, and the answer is 3.25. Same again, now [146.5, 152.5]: 3.06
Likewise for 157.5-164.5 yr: 3.03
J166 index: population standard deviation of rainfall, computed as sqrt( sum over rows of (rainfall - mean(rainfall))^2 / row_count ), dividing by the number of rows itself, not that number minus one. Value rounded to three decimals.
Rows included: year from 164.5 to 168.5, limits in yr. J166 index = 0.137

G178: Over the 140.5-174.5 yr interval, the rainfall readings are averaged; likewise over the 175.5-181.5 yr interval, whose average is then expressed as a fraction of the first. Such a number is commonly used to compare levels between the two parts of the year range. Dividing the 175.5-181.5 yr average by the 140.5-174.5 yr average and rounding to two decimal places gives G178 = 1.00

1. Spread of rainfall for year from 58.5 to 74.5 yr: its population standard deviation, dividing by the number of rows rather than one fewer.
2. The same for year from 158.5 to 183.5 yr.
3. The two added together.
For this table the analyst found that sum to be 0.26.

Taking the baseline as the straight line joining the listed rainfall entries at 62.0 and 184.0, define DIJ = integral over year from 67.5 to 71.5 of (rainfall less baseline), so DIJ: 0.8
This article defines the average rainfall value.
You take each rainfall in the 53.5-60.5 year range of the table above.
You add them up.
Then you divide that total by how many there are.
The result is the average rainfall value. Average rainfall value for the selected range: 5.91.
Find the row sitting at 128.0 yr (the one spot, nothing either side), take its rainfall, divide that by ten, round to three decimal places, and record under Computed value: 0.641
